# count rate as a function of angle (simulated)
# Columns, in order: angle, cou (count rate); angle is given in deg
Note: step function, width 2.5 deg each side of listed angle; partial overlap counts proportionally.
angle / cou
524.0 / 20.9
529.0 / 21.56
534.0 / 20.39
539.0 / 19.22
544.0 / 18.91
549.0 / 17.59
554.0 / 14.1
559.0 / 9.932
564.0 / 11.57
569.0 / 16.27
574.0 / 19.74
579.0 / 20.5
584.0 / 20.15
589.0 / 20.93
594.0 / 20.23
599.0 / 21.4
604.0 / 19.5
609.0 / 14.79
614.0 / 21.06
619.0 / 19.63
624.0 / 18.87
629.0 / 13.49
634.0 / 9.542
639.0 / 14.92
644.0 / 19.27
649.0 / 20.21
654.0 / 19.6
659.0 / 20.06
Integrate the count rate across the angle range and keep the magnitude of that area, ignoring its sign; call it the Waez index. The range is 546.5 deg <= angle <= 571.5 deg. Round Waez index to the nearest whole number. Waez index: 347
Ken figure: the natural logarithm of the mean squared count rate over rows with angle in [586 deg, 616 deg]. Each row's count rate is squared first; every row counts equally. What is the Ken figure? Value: 5.97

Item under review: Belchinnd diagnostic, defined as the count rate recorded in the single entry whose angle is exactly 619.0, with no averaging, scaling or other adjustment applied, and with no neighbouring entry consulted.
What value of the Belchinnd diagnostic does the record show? 19.63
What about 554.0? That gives 14.1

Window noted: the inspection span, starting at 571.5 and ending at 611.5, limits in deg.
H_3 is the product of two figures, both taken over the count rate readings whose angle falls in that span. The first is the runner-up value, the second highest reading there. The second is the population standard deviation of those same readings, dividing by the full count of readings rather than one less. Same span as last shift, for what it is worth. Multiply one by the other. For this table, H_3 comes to 40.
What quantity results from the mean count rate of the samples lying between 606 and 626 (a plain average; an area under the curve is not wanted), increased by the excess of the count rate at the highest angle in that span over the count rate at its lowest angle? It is 23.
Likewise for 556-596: 28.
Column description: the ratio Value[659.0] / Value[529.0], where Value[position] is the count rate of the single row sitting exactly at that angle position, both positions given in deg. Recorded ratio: 0.93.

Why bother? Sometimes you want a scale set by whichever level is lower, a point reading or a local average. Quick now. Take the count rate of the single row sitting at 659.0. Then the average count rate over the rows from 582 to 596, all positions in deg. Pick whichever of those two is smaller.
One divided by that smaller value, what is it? 0.0499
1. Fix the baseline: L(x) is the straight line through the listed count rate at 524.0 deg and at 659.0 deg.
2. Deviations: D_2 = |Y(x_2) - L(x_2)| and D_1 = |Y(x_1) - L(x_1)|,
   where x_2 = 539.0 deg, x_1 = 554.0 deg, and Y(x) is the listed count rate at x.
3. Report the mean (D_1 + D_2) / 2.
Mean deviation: 4.1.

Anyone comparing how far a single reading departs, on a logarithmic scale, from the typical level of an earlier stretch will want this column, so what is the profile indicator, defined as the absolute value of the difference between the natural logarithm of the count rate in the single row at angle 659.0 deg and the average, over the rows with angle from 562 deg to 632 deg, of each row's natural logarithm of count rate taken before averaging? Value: 0.10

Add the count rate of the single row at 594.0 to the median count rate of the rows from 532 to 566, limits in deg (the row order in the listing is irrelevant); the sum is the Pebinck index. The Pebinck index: 37.8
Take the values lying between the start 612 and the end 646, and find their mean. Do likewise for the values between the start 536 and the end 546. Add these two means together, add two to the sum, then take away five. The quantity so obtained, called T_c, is 33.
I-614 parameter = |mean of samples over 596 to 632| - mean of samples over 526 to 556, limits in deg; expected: 0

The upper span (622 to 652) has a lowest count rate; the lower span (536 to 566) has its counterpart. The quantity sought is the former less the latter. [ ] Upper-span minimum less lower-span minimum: 0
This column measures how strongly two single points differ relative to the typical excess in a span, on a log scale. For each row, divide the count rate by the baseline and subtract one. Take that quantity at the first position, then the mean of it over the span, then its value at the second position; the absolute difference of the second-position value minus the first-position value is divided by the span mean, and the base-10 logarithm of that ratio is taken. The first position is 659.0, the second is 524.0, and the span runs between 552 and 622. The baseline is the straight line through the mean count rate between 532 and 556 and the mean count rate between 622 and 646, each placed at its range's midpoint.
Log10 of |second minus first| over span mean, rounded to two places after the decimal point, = 0.56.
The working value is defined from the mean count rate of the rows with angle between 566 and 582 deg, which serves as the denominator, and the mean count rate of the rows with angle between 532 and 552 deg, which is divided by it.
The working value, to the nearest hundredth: 1.01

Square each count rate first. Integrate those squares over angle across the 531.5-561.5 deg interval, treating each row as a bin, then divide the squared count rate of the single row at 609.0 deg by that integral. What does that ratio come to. 0.025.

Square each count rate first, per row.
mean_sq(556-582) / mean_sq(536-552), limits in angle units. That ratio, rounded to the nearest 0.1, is 0.8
